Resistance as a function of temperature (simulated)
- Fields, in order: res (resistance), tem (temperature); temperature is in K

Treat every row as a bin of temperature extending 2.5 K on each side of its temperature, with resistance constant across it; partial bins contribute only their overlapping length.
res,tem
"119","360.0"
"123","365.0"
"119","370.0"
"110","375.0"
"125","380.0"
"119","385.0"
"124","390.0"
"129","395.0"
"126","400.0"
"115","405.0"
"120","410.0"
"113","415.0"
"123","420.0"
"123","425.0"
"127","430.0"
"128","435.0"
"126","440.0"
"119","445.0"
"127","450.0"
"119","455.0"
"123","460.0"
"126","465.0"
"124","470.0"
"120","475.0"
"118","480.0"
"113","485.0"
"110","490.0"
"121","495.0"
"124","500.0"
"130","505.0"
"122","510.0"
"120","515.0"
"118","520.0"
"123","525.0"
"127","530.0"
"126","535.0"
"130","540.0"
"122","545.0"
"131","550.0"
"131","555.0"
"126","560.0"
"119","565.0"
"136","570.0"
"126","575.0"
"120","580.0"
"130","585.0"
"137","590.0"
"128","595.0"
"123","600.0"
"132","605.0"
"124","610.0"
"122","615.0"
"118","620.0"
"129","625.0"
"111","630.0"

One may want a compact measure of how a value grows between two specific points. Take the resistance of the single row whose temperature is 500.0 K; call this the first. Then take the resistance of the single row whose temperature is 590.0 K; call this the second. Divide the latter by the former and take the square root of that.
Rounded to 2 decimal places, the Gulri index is 1.05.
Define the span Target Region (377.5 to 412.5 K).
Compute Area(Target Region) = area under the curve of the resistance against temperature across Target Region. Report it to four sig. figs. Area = 4290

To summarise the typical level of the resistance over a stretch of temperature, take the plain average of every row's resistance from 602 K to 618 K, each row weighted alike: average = 126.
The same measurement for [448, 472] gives 124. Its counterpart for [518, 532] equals 123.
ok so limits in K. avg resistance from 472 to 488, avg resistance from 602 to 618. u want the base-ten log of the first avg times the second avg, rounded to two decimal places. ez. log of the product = 4.17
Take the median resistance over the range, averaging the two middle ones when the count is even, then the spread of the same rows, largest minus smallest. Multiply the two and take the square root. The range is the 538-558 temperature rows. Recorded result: 34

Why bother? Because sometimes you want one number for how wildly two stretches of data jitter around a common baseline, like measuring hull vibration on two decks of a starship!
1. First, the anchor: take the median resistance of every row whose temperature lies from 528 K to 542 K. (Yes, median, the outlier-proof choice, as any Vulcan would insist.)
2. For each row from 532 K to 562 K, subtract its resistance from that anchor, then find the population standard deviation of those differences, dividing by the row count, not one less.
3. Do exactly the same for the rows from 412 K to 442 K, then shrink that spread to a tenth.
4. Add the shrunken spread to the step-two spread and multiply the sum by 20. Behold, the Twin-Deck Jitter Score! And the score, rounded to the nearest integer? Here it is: 76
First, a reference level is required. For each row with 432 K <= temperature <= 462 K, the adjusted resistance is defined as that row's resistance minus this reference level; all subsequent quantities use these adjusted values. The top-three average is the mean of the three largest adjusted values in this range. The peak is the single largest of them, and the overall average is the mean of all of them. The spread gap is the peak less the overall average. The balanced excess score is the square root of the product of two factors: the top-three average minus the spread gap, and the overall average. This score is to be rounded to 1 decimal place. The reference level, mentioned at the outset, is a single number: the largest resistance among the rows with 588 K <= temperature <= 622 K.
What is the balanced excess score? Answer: 13.8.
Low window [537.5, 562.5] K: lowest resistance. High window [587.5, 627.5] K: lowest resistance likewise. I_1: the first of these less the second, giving 4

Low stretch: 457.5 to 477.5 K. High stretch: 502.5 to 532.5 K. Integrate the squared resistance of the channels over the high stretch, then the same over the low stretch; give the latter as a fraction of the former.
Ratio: 0.67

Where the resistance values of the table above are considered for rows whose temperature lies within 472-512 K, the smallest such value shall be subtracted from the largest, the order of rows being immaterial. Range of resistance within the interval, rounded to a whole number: 20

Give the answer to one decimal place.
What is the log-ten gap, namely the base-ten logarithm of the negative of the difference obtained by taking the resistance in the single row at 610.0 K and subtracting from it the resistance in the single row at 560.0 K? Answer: 0.3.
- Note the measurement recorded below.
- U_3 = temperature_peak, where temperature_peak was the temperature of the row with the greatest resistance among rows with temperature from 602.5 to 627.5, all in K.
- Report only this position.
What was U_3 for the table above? 605.0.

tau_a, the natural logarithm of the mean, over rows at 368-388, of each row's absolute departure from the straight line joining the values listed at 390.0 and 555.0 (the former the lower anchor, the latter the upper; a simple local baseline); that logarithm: 1.8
